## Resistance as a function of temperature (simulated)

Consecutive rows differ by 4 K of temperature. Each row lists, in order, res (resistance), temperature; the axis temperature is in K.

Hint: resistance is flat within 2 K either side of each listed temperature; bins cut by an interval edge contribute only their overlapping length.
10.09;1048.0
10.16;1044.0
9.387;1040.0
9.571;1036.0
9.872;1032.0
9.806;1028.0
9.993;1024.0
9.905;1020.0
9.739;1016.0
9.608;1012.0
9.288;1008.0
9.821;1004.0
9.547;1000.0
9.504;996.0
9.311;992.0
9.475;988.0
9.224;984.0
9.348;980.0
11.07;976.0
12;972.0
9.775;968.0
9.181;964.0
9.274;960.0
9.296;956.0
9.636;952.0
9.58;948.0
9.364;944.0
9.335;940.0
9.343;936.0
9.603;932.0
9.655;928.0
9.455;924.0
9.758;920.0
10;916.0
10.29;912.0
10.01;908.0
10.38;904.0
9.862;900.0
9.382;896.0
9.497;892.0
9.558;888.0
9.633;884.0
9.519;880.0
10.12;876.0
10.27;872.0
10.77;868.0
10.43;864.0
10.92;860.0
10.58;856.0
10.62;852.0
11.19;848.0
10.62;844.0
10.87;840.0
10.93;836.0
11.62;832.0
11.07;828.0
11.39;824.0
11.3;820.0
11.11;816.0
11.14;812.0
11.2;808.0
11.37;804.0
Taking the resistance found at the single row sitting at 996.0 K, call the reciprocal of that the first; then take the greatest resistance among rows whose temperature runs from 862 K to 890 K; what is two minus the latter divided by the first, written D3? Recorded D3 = -100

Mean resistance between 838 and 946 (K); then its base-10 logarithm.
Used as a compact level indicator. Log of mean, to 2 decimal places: 1.00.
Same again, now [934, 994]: 0.99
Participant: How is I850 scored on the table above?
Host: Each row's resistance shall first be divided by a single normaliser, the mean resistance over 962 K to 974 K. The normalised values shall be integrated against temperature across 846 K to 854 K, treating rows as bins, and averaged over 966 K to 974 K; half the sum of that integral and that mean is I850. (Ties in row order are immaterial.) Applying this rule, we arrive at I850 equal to 4.75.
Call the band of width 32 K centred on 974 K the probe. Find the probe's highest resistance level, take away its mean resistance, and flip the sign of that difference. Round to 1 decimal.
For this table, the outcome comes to -2.1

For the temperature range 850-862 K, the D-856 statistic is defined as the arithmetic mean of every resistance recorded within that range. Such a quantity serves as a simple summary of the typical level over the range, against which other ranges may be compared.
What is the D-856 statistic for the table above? 10.7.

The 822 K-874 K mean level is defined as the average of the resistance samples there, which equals 10.9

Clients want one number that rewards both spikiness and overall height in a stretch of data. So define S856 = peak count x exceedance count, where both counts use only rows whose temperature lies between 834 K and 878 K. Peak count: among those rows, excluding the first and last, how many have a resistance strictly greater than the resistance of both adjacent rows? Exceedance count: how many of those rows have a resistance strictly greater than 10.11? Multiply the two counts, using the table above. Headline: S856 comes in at 33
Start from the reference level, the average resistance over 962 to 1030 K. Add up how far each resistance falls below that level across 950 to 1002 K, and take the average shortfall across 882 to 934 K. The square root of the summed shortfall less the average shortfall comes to 0.86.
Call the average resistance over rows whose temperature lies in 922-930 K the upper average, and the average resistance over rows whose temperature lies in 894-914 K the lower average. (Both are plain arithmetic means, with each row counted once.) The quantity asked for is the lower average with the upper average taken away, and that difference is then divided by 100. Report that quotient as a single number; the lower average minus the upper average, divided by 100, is 0.0043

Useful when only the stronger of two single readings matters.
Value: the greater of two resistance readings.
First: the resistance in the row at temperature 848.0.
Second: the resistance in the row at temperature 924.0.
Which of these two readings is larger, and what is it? 11.2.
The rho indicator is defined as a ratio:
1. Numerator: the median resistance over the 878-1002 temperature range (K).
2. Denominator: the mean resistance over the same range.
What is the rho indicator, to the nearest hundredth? 0.98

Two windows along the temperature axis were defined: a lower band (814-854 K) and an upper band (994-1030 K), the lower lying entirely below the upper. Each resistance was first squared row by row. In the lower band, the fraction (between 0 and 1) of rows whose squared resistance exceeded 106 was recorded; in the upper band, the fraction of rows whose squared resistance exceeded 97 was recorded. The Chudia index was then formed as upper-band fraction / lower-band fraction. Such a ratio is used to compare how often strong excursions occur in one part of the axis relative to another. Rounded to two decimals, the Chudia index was 0.22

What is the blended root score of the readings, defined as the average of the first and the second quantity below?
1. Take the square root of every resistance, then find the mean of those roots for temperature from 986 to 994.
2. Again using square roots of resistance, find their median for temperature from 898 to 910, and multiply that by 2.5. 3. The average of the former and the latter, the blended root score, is 5.49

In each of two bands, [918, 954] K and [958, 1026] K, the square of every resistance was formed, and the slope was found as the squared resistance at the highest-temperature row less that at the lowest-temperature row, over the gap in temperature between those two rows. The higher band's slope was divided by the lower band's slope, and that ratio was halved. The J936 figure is -1.5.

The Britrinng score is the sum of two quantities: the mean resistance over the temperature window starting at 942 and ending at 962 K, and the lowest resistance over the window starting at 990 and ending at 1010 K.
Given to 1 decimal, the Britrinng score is 18.7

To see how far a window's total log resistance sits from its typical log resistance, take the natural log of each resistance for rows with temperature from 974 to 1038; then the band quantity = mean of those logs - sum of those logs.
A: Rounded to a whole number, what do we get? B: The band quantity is -34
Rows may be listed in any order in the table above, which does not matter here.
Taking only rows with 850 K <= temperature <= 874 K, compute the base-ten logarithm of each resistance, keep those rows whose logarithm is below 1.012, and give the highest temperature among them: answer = 872.0 K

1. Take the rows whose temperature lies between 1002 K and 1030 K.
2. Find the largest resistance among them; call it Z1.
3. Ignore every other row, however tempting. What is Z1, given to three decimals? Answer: 9.993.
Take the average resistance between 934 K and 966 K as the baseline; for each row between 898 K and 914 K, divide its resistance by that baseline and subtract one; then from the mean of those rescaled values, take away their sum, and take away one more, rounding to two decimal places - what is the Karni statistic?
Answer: -1.24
